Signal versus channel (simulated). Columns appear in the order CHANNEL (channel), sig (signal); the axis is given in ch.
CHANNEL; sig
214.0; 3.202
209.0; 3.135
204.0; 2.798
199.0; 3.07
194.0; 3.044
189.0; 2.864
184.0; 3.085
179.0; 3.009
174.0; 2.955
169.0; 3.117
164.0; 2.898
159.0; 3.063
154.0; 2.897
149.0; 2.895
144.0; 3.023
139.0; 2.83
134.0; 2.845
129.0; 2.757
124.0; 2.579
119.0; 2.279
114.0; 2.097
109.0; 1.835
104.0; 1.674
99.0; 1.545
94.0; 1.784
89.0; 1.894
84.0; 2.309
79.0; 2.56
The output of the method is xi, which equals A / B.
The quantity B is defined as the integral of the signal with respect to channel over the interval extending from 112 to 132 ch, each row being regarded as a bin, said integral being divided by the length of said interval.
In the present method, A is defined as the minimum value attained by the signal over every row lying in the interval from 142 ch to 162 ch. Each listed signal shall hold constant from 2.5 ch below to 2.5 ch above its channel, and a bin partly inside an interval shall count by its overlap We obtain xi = 1.2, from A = 2.895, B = 2.4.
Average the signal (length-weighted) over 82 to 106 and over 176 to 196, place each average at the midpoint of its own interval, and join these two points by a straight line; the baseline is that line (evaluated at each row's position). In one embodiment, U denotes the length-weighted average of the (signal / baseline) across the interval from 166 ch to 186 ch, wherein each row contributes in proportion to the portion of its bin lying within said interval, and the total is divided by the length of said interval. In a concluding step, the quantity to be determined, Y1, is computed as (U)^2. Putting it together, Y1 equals 1.12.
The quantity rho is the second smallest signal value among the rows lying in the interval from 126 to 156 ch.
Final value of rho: 2.83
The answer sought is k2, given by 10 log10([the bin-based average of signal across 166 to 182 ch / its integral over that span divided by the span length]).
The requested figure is 4.81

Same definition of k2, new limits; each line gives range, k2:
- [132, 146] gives 4.62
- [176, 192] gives 4.75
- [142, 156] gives 4.68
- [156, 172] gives 4.80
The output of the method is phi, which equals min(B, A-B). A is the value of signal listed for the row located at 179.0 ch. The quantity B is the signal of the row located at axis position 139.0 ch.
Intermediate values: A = 3.009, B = 2.83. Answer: 0.18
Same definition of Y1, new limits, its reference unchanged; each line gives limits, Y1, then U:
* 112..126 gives 1.16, 1.08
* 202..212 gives 0.84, 0.91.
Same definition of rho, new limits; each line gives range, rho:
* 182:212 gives 2.864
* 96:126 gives 1.674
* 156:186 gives 2.955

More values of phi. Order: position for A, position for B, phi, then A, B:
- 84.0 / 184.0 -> -0.78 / 2.309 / 3.085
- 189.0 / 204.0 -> 0.07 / 2.864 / 2.798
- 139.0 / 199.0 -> -0.24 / 2.83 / 3.07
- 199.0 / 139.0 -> 0.24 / 3.07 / 2.83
